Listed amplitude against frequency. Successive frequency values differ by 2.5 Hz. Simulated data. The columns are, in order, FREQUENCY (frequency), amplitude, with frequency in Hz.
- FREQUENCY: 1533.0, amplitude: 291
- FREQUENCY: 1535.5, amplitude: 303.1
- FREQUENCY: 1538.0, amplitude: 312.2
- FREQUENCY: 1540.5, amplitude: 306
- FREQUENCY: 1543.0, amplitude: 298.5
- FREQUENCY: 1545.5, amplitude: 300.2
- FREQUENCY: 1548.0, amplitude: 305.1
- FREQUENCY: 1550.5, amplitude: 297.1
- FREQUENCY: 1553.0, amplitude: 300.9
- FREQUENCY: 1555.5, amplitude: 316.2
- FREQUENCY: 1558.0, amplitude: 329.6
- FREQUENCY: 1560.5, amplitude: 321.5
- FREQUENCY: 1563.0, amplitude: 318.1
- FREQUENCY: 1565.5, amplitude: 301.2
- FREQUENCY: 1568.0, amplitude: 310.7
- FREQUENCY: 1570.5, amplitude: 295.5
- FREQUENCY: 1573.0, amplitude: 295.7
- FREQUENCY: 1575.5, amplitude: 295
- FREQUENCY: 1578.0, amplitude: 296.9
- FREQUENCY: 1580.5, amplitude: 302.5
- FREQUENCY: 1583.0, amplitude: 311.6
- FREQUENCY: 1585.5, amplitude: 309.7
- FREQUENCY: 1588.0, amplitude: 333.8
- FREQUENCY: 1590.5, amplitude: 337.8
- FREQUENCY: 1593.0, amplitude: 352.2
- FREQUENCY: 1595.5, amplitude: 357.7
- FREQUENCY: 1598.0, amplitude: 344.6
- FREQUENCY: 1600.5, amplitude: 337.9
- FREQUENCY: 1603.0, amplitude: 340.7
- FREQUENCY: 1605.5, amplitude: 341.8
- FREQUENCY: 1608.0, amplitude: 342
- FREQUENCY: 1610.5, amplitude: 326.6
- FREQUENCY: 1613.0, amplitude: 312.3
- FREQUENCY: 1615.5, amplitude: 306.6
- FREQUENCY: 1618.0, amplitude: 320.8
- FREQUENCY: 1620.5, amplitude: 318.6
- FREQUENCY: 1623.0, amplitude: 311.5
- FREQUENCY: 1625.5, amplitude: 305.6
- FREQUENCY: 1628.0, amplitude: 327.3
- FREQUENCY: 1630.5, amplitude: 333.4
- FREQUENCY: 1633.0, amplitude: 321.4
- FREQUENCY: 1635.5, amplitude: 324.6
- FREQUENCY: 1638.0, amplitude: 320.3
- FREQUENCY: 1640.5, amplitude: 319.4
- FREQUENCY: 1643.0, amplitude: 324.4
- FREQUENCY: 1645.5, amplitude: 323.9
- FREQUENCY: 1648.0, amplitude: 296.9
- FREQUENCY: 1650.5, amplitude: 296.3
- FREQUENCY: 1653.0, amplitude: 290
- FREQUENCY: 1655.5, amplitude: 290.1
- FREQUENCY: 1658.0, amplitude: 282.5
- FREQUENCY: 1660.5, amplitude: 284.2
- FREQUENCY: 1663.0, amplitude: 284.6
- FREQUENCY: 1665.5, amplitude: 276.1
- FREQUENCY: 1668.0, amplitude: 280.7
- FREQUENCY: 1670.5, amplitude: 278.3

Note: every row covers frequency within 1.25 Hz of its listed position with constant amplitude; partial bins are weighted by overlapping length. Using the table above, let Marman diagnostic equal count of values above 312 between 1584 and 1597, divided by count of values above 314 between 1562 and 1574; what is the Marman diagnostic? 4.0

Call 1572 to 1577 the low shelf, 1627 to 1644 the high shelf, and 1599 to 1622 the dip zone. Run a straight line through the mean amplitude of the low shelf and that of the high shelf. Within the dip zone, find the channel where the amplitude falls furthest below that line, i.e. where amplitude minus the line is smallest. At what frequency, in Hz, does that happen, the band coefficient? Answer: 1615.5 Hz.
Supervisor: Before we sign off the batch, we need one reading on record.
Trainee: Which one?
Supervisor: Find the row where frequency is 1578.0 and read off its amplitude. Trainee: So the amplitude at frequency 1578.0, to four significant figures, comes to 296.9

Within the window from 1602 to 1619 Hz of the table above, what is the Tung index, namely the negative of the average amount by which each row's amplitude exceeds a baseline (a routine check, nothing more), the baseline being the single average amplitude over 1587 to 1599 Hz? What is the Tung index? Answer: 18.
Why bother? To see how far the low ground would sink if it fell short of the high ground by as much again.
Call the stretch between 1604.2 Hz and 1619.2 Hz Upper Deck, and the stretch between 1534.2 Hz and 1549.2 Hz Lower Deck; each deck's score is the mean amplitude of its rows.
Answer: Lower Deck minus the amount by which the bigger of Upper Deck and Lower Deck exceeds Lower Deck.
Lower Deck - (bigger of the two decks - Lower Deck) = 283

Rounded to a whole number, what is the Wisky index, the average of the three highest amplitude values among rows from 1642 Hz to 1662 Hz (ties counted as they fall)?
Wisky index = 315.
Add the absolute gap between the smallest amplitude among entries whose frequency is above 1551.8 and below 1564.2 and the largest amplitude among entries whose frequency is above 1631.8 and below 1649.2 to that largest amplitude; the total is 348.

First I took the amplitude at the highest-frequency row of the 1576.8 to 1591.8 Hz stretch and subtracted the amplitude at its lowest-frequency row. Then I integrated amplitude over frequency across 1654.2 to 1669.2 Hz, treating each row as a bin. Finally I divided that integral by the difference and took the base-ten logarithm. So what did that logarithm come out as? 2.02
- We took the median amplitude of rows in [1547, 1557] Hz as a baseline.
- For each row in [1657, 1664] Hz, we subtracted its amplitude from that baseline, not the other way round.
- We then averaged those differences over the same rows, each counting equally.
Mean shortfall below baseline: 19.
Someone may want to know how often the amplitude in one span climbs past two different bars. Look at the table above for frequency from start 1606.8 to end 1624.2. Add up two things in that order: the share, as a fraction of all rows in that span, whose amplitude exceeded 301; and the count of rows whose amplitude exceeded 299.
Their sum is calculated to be 8.0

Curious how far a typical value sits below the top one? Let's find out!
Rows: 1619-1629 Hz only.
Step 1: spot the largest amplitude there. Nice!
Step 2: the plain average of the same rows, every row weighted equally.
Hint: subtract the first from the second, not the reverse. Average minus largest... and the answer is -12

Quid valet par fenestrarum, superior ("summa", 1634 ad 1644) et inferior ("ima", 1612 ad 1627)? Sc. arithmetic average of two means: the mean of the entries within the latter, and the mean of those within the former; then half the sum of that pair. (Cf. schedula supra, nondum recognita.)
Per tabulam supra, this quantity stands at 317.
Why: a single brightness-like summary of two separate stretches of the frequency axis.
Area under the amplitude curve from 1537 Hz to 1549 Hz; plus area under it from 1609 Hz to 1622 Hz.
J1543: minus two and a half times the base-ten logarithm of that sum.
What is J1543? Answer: -9.73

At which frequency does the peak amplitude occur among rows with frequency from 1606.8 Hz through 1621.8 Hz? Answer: 1608.0 Hz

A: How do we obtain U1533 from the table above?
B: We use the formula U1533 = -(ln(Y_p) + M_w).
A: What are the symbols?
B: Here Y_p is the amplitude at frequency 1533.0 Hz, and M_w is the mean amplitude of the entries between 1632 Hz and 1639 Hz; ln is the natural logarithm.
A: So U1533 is -328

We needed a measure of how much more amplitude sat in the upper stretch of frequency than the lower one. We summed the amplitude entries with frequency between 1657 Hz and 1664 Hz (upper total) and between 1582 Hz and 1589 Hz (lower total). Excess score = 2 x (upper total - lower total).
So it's -208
